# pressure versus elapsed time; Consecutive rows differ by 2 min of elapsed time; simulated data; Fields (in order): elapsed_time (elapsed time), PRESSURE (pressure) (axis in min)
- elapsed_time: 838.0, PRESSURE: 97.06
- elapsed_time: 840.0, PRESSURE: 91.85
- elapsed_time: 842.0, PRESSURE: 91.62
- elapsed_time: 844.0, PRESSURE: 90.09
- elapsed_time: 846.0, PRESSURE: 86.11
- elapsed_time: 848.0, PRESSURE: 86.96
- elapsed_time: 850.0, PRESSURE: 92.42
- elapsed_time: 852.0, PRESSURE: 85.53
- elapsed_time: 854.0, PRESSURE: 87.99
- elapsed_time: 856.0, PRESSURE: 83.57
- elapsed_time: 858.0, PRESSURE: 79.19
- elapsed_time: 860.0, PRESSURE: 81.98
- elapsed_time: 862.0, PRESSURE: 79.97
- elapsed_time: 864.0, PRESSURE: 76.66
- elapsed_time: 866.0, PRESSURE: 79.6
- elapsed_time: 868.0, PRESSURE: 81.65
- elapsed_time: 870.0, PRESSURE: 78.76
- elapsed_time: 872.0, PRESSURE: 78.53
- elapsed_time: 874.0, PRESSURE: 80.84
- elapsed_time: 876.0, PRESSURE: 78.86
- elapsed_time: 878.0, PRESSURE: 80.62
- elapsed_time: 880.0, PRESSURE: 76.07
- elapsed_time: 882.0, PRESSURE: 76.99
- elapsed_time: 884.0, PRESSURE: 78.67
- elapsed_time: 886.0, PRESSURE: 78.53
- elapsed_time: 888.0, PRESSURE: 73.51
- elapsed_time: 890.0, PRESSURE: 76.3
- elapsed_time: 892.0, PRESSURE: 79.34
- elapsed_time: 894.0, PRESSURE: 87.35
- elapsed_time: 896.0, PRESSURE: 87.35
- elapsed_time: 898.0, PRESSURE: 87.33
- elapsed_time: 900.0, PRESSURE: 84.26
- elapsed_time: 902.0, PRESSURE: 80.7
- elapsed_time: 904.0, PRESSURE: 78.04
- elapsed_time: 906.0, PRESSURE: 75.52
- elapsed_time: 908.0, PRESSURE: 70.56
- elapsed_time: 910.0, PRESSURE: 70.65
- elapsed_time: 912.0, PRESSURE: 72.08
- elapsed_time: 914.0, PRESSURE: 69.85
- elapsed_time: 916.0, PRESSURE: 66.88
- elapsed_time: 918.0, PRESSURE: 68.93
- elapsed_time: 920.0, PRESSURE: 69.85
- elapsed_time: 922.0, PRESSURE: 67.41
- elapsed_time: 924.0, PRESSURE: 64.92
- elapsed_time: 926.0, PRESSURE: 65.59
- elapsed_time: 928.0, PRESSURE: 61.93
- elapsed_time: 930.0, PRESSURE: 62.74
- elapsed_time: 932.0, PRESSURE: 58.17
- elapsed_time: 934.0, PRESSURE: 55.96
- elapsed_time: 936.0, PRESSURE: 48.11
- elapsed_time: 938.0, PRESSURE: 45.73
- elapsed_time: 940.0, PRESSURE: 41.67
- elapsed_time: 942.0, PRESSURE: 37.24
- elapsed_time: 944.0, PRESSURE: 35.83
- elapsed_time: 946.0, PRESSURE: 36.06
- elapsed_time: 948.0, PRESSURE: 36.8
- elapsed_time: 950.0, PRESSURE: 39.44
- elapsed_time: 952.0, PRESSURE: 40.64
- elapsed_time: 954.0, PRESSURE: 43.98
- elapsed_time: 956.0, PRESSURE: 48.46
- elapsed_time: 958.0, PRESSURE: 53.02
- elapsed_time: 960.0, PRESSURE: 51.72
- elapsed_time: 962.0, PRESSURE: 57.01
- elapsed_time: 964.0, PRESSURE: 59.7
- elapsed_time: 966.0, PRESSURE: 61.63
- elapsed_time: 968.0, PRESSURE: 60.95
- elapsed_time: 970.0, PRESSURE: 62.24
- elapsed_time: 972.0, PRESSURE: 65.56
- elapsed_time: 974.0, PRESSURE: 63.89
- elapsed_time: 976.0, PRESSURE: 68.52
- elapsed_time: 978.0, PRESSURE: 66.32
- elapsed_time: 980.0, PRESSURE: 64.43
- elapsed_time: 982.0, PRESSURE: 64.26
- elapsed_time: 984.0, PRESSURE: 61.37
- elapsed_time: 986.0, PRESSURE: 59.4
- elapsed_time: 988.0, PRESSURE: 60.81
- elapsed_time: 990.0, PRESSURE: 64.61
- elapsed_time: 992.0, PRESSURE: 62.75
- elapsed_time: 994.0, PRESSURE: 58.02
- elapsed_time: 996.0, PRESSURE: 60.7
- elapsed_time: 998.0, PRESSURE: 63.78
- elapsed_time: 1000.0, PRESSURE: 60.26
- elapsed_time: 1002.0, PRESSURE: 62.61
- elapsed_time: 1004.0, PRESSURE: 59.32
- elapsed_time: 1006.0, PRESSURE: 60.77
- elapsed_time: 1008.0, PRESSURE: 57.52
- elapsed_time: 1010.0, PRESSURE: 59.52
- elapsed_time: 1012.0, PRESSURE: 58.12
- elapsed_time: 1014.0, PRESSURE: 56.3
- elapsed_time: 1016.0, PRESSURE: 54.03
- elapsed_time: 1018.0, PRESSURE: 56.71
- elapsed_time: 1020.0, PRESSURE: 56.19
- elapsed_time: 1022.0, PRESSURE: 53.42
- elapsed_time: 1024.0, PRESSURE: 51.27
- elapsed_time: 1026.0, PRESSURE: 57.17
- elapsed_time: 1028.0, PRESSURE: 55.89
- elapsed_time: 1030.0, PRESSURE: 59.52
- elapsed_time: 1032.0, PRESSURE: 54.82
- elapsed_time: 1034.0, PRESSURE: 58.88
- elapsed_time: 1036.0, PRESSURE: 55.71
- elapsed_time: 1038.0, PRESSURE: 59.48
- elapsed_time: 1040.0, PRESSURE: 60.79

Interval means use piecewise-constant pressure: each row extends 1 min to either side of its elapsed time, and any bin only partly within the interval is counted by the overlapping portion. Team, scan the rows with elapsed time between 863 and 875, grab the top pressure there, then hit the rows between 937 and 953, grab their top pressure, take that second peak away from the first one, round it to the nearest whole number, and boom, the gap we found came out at 36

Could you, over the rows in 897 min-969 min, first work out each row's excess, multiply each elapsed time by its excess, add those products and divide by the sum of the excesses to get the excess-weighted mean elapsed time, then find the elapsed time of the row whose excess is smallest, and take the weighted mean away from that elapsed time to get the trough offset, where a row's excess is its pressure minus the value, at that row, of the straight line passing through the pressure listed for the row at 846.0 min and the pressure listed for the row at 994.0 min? -2.3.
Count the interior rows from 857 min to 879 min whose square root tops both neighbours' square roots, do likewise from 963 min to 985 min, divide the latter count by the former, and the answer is 1.0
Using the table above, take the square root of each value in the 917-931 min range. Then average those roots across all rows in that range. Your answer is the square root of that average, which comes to 2.85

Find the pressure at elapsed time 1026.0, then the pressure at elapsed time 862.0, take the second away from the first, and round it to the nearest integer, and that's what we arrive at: -23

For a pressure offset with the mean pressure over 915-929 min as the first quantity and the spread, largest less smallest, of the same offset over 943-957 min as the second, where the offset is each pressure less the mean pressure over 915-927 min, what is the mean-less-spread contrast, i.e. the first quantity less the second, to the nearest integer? -13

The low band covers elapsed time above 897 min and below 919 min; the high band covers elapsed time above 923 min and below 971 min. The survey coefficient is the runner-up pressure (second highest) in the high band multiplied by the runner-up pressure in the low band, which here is 5470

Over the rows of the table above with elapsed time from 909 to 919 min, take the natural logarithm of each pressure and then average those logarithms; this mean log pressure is 4.2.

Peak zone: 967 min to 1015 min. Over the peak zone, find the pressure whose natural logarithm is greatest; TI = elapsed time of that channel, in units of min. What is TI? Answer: 976.0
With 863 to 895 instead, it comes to 894.0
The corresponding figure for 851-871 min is 854.0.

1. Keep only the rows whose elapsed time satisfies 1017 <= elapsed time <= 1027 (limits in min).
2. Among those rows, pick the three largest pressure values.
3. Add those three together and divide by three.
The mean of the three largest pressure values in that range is 57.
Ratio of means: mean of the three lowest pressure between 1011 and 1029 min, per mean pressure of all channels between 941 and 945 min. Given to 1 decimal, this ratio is 1.4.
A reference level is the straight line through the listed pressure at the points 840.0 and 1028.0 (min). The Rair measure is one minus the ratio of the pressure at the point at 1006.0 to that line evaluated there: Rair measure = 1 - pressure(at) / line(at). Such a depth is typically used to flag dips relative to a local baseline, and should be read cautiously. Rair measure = -0.01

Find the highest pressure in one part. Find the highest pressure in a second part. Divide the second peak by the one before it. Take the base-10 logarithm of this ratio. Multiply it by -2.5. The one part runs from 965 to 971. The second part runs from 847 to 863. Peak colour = -0.43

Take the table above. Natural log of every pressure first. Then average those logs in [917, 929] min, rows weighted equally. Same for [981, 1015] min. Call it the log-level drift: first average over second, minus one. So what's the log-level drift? 0.022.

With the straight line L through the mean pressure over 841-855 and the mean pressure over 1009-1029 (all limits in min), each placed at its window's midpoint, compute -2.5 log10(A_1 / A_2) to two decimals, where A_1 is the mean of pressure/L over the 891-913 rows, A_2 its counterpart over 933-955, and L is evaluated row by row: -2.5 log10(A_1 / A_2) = -0.57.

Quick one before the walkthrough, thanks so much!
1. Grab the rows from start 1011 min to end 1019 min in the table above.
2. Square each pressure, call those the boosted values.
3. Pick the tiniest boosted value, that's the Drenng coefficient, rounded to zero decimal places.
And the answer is 2919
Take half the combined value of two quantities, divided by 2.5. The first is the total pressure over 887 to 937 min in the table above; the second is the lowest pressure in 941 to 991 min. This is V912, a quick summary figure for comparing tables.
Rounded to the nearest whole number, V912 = 364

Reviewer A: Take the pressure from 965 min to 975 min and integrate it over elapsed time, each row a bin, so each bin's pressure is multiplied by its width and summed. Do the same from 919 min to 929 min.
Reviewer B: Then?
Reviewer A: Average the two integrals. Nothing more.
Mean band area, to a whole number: 644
